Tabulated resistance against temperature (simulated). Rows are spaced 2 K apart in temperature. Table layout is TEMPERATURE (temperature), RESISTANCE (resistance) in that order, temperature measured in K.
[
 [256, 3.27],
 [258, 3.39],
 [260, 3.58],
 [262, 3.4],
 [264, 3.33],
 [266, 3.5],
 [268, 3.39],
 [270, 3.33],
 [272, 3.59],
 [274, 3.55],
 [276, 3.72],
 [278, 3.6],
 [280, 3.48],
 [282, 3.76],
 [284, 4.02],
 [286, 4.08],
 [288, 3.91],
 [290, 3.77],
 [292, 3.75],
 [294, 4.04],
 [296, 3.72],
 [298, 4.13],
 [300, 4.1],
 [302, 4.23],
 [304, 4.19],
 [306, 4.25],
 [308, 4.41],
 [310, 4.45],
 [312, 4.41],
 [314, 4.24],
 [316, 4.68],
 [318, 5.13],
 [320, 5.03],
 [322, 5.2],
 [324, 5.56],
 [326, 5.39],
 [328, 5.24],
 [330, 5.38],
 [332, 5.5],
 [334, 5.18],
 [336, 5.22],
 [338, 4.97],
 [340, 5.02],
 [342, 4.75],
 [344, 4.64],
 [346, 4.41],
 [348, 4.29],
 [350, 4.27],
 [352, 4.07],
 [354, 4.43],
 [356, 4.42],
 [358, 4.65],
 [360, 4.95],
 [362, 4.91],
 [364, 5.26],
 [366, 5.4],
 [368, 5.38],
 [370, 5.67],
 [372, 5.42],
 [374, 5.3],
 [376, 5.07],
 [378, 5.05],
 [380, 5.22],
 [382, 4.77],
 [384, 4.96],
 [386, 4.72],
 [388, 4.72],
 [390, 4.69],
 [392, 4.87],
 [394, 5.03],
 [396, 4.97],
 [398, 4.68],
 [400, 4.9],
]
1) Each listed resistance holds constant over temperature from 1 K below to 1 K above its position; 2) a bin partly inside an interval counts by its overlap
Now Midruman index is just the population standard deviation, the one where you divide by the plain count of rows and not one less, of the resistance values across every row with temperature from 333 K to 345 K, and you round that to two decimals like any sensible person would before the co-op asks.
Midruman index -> 0.21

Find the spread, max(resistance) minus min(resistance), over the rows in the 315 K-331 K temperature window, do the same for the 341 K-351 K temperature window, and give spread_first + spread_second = 1.4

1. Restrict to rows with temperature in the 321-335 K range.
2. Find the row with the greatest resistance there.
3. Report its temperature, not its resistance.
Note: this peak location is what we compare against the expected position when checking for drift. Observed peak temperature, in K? 324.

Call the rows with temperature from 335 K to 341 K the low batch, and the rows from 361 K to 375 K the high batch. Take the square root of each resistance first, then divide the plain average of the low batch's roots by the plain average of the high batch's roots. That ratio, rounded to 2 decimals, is 0.98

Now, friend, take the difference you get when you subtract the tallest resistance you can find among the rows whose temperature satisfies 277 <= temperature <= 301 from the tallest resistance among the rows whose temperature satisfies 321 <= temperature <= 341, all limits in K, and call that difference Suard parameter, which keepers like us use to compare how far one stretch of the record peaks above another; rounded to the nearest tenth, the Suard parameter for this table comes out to 1.4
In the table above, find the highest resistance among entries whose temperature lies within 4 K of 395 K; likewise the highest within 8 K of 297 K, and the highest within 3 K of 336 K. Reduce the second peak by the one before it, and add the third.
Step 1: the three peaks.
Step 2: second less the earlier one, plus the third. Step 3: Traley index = 4.4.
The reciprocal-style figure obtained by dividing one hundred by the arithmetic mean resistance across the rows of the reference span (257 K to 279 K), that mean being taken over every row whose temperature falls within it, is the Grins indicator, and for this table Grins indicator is 28.7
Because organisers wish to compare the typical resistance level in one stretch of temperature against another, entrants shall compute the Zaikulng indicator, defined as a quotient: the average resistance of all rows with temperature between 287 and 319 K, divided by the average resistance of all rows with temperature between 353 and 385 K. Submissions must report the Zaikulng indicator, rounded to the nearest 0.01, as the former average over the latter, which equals 0.83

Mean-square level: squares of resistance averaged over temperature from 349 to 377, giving 24.7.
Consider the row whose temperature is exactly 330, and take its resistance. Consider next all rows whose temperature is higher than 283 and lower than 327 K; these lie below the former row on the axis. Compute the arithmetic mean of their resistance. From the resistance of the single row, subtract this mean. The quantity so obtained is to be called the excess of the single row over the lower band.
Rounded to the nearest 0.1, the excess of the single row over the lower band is 1.0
